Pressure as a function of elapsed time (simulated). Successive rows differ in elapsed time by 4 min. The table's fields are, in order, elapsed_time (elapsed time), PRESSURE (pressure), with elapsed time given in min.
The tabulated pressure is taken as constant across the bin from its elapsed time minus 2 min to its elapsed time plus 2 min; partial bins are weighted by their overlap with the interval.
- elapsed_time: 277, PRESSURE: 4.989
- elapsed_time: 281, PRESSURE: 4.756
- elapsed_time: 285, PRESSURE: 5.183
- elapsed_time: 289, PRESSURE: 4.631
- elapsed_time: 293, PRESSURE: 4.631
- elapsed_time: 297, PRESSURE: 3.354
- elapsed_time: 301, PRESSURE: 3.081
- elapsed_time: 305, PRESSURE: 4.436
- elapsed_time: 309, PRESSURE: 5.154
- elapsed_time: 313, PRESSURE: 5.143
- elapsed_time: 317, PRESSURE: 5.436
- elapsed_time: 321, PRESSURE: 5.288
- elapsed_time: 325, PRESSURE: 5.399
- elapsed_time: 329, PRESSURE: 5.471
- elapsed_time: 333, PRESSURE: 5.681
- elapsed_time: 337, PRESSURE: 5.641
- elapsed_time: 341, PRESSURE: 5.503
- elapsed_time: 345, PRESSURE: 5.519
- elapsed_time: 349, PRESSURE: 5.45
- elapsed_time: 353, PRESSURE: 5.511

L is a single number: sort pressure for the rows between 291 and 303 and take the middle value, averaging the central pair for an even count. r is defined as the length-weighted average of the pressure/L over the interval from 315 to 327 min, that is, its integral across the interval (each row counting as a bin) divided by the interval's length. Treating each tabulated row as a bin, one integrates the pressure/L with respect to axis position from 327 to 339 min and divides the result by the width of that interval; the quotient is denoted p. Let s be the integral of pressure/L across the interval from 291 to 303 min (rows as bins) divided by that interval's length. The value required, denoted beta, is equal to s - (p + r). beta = -2.2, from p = 1.67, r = 1.60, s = 1.10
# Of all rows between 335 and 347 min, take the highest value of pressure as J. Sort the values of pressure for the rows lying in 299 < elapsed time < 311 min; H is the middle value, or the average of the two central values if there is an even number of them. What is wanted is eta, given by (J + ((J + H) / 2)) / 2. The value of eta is 5.3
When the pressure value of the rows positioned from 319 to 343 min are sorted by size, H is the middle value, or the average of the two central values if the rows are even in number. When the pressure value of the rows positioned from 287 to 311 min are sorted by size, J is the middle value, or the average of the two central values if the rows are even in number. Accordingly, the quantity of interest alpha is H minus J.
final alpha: 1.0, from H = 5.49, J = 4.5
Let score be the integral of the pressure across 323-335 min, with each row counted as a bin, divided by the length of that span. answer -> 5.5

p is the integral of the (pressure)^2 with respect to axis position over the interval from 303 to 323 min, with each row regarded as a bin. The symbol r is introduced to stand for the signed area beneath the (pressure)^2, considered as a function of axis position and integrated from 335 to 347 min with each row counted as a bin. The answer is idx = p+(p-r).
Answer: 671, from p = 521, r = 370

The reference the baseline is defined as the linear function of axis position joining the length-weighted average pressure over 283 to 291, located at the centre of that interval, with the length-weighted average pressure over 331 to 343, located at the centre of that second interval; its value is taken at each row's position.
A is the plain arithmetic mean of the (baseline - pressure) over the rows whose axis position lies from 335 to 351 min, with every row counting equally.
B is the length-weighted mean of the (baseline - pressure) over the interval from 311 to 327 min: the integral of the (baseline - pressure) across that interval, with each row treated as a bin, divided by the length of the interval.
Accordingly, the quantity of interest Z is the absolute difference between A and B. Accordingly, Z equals 0.1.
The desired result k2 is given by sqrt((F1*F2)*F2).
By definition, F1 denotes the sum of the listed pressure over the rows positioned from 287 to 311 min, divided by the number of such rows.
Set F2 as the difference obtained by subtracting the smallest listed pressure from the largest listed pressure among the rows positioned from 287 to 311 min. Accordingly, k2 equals 4.3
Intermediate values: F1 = 4.2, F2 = 2.07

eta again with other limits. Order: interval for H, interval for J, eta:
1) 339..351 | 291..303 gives 4.8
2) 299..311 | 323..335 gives 5.4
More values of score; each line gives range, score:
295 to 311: 4.0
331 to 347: 5.6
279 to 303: 4.3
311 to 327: 5.3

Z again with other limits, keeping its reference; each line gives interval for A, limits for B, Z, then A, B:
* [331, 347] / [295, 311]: 1.1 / 0.05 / 1.13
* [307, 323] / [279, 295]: 0.1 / 0.04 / 0.11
